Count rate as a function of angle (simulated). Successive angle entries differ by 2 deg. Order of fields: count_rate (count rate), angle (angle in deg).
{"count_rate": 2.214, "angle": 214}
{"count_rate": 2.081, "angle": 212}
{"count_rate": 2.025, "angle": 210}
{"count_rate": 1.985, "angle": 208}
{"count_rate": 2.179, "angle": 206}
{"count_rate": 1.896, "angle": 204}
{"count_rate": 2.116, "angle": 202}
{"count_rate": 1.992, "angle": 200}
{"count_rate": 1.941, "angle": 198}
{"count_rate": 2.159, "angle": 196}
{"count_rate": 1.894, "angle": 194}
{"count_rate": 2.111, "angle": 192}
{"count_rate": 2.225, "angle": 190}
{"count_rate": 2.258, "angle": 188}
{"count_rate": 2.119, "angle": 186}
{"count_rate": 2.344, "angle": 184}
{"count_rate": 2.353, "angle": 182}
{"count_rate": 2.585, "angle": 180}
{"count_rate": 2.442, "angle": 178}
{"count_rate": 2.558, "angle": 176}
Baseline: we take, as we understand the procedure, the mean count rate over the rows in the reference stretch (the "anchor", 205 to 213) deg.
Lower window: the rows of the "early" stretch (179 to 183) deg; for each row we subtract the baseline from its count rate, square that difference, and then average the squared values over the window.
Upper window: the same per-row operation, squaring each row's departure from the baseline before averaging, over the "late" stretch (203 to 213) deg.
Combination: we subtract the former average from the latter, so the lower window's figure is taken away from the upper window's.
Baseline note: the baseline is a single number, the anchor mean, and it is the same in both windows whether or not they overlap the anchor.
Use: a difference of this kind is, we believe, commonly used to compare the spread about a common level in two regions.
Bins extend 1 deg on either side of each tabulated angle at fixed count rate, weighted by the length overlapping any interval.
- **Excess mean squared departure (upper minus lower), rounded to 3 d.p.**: -0.165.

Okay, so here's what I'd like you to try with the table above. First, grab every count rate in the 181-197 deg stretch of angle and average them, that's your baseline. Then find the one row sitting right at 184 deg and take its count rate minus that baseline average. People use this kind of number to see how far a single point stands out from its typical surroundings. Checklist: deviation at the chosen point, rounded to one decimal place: 0.2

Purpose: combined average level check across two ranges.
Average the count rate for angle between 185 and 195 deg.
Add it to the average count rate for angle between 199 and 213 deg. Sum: 4.16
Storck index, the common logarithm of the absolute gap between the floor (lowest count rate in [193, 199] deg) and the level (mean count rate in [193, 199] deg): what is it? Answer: -0.98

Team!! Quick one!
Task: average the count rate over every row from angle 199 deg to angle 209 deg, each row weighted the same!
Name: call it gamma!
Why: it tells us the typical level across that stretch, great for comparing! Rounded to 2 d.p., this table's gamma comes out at 2.03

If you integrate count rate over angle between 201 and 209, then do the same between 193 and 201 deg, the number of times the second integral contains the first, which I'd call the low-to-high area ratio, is 0.98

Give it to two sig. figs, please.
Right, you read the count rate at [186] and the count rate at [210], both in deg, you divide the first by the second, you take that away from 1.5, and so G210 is 0.45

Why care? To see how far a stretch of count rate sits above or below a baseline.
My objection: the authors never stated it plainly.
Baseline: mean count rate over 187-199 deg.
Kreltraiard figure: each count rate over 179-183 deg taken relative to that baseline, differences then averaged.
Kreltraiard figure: 0.37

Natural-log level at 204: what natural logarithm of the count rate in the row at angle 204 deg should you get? 0.64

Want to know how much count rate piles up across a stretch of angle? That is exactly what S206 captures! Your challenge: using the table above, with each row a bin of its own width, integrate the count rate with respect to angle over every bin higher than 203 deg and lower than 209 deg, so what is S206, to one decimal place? 12.1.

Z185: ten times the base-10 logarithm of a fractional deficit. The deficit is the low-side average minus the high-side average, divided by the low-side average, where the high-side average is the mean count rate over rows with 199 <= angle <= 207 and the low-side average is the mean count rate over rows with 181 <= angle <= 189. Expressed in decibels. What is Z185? -10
